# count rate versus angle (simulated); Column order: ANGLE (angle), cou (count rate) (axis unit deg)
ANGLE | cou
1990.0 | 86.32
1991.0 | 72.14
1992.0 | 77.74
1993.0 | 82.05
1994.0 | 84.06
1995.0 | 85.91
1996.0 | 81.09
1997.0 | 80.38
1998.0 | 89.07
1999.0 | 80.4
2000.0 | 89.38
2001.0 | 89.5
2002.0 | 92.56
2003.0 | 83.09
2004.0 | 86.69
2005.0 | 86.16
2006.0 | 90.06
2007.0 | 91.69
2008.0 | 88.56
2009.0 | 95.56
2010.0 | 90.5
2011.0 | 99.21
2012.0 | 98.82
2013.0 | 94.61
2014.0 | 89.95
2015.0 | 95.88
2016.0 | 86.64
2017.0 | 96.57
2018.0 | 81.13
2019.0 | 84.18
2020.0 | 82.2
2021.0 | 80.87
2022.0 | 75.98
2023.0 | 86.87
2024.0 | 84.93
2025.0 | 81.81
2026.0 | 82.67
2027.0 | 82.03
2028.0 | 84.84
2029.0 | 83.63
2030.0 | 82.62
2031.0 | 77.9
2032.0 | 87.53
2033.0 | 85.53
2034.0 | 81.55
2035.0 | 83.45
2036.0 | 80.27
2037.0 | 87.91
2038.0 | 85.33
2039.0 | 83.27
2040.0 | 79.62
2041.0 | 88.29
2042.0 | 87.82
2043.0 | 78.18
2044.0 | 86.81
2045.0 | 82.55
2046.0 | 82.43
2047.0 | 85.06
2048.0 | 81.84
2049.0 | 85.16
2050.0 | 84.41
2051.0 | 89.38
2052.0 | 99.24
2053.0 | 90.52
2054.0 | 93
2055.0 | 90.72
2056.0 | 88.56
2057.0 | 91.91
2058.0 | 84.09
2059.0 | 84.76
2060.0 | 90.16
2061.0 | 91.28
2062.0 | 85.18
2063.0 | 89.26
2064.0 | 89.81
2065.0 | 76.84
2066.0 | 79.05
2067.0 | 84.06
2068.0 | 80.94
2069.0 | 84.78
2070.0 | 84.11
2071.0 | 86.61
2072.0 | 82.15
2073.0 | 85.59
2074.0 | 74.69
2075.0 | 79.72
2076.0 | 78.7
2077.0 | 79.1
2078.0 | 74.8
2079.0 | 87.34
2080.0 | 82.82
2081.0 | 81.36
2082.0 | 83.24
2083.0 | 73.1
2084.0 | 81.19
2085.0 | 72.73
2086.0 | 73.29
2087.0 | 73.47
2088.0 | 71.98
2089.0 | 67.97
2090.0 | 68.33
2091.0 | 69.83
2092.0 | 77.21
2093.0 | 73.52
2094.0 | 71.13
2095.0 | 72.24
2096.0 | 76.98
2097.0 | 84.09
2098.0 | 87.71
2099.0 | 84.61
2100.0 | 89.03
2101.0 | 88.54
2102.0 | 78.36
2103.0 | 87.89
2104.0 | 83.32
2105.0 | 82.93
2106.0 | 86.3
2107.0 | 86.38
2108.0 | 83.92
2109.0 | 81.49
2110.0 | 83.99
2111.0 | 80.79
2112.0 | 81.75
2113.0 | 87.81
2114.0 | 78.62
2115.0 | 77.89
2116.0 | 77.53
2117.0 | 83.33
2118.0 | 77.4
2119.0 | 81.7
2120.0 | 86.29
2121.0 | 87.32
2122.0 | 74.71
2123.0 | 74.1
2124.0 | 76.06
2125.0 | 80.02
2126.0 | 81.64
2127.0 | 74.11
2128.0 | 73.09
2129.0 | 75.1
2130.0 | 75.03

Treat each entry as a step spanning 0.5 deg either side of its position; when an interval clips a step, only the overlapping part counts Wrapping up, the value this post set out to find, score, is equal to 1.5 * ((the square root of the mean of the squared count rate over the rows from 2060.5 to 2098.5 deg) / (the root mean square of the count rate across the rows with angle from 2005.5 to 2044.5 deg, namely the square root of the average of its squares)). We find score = 1.38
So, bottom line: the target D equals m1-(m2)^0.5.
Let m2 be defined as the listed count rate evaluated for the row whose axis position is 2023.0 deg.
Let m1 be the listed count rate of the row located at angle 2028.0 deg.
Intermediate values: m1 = 84.84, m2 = 86.87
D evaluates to 76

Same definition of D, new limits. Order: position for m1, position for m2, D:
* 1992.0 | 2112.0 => 69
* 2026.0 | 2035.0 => 74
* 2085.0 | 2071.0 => 63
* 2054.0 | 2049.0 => 84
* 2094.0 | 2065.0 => 62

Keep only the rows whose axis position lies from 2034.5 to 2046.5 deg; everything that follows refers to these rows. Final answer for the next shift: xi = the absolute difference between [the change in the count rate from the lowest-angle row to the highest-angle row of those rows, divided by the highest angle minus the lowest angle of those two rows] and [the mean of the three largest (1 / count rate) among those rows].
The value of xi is 0.11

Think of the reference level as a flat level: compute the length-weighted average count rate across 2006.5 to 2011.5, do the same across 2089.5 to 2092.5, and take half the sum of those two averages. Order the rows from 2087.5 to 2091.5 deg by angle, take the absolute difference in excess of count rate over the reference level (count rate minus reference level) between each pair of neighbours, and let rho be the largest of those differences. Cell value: 4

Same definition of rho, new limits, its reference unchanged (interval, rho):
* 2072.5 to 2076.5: 11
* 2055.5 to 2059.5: 8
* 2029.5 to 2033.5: 10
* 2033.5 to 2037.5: 8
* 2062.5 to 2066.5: 13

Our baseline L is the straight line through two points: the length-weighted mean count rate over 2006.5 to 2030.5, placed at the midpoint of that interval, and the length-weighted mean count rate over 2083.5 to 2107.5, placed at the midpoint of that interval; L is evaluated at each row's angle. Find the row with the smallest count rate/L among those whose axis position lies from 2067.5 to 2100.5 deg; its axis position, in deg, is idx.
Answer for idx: 2089.0 deg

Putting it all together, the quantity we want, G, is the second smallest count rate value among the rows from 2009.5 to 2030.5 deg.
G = 80.87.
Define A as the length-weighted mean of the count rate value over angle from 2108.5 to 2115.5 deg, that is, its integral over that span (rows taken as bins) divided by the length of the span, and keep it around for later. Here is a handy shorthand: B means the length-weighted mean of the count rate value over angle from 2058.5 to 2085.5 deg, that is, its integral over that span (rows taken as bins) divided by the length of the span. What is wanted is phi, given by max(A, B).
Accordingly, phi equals 82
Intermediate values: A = 81.8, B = 82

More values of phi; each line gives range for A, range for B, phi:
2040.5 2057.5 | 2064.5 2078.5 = 87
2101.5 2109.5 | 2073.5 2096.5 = 84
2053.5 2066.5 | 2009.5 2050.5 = 87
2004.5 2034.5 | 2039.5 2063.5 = 87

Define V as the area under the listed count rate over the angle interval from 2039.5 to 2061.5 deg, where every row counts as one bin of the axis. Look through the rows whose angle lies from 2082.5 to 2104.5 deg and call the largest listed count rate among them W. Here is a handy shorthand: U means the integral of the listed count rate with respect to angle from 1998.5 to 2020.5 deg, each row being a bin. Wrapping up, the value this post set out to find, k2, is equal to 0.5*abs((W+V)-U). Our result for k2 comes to 16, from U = 1973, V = 1916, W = 89.03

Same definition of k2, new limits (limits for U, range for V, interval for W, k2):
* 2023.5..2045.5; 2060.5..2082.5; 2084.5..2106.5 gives 36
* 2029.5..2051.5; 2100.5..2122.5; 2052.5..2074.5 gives 32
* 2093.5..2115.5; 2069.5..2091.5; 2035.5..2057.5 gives 2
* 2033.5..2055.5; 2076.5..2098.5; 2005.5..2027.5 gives 52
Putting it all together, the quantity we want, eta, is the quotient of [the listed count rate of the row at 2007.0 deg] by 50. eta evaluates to 1.83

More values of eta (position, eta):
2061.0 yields 1.83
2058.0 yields 1.68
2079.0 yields 1.75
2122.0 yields 1.49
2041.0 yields 1.77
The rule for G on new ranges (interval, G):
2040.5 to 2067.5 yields 78.18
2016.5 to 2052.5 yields 77.9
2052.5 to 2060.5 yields 84.76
